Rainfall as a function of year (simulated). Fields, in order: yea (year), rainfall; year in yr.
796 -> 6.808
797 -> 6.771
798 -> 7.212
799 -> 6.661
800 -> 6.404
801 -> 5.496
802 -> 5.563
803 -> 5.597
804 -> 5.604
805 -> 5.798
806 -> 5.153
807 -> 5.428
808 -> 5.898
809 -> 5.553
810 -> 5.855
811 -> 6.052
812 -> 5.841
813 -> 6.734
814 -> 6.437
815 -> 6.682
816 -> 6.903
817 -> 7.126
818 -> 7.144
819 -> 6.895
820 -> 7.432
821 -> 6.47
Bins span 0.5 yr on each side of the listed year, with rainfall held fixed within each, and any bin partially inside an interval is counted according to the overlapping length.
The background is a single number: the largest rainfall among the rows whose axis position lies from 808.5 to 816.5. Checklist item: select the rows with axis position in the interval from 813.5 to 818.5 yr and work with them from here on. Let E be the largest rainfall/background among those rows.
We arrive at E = 1.03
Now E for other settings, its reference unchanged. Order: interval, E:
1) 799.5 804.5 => 0.93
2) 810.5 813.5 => 0.98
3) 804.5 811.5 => 0.88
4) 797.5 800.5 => 1.04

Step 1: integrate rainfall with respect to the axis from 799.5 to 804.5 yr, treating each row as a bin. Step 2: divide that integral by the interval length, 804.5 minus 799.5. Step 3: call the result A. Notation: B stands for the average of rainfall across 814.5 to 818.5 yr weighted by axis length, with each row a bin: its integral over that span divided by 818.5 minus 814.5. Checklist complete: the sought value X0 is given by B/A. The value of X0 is 1.21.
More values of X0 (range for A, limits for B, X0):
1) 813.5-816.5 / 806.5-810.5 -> 0.85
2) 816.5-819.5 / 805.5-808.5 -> 0.78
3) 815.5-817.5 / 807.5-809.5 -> 0.82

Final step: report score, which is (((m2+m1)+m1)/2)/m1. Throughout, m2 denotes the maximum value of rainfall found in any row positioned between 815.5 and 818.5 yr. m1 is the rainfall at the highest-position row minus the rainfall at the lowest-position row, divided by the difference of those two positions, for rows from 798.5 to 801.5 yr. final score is -5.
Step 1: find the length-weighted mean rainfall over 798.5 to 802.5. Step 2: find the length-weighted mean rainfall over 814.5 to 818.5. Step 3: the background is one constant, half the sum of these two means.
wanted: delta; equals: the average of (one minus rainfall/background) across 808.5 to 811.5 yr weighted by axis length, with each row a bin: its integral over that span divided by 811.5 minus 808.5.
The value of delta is 0.10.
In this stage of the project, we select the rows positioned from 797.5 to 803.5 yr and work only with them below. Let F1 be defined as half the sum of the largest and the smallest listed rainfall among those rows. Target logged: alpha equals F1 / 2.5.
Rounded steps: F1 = 6.35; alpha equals 2.5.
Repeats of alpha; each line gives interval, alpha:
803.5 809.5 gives 2.2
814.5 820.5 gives 2.8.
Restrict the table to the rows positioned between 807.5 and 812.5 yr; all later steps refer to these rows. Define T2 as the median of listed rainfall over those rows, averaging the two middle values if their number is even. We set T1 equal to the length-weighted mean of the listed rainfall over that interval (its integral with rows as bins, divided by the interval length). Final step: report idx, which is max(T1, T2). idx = 5.9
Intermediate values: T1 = 5.8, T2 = 5.9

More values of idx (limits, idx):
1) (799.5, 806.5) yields 5.7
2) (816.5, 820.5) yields 7.1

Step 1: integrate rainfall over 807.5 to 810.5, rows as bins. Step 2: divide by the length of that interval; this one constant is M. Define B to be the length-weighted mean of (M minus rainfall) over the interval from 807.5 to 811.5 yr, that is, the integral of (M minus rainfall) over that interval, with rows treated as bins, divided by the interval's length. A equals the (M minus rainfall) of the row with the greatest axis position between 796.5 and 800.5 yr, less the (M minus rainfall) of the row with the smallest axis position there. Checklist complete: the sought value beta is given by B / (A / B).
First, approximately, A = 0.4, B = -0.1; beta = 0.0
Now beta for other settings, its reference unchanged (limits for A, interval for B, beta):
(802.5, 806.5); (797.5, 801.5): 1.0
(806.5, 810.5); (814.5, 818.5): -3.3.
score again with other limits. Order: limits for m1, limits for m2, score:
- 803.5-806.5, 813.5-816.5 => -14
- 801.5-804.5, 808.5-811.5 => 149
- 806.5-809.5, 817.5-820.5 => 60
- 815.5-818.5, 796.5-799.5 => 31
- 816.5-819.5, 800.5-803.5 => -23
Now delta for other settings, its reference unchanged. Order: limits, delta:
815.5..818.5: -0.09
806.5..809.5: 0.13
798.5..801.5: 0.05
